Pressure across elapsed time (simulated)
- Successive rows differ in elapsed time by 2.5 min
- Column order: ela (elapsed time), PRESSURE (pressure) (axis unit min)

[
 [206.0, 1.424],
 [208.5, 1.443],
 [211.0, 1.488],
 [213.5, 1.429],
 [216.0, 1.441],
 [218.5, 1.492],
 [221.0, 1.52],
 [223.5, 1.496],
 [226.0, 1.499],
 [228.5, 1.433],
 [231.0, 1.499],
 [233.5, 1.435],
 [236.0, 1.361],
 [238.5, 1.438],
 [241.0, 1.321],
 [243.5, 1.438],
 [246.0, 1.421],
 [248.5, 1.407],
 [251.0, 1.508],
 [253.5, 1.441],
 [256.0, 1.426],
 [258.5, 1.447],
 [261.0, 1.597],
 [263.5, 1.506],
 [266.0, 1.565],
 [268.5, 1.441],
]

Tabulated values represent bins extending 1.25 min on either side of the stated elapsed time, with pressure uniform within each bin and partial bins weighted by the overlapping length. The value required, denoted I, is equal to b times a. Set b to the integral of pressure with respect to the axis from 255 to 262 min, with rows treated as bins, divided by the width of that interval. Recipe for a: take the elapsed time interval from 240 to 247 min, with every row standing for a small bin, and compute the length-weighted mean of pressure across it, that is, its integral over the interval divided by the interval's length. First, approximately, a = 1.39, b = 1.49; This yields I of 2.08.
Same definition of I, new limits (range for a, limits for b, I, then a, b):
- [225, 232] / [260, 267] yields 2.29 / 1.48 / 1.55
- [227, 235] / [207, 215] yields 2.11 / 1.45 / 1.45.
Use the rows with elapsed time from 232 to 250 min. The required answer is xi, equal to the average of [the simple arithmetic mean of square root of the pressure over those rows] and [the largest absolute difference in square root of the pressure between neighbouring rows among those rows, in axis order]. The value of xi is 0.6171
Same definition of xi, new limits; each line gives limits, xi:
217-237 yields 0.6211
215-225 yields 0.6203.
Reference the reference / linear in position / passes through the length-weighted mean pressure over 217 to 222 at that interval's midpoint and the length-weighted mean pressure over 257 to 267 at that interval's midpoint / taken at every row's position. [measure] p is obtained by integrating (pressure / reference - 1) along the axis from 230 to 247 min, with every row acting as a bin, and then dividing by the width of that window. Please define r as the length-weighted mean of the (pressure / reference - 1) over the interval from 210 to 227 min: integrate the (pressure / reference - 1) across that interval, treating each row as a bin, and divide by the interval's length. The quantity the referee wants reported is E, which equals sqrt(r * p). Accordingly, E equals 0.030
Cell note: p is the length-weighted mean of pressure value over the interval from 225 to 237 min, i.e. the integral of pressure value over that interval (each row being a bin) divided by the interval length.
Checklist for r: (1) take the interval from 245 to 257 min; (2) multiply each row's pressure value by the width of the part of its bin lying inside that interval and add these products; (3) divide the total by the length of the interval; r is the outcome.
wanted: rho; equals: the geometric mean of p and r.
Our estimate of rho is 1.444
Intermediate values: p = 1.45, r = 1.44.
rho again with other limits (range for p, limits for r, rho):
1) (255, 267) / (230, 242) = 1.459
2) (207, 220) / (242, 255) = 1.450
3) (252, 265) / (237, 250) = 1.445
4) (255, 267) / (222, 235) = 1.490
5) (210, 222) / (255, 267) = 1.491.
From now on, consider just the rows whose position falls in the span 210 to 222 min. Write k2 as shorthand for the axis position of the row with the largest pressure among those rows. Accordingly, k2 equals 221.0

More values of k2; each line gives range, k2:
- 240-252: 251.0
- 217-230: 221.0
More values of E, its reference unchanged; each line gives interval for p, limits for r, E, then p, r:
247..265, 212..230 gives 0.024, -0.030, -0.020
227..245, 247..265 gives 0.043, -0.061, -0.030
